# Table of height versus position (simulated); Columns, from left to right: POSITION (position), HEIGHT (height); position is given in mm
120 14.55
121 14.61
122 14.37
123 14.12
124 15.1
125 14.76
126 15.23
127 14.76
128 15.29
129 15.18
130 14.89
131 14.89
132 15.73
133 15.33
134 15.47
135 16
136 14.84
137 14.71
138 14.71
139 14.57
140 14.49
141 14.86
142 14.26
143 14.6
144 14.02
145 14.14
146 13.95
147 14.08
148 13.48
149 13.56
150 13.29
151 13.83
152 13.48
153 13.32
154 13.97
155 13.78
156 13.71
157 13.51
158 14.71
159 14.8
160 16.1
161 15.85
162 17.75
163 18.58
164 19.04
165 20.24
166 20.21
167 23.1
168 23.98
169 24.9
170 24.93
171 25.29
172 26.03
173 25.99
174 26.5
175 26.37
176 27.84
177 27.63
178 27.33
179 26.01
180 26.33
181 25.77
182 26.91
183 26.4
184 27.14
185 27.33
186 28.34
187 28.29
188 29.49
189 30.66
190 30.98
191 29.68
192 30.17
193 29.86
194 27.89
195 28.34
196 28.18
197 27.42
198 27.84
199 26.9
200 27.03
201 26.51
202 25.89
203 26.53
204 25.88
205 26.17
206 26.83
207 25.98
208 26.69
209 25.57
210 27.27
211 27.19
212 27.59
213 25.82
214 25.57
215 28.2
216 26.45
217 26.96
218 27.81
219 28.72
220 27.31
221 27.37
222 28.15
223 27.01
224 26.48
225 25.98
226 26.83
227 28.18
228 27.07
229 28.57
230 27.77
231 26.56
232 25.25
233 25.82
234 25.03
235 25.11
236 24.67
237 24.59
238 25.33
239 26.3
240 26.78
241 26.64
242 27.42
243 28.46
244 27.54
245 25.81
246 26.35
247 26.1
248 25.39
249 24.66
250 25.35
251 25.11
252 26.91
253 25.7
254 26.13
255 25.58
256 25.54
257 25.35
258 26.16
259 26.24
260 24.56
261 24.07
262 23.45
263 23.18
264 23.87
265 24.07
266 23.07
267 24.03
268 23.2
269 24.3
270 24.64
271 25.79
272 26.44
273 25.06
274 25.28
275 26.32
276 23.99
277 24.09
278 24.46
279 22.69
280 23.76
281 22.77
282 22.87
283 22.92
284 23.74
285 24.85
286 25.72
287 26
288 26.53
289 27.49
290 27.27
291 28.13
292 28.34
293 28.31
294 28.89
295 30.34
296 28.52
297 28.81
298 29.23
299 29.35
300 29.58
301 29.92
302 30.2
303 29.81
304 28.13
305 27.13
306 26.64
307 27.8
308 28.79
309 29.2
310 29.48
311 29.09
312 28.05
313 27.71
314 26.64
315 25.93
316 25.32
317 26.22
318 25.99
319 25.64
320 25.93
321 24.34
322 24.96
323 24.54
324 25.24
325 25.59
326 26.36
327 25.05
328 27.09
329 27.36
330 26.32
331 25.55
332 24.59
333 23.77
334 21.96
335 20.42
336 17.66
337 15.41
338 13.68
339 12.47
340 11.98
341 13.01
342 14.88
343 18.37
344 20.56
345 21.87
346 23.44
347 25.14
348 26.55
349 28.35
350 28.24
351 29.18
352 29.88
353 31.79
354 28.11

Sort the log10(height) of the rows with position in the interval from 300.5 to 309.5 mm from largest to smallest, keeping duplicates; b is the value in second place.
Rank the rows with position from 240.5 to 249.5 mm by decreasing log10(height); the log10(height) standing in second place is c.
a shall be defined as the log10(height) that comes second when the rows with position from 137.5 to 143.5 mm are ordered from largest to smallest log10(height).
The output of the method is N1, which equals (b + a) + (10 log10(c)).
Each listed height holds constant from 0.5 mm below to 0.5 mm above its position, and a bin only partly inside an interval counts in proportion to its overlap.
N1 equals 4.23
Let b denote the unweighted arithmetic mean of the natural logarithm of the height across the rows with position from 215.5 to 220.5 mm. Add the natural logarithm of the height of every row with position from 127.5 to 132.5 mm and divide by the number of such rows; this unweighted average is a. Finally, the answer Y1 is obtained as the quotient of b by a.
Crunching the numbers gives 1.22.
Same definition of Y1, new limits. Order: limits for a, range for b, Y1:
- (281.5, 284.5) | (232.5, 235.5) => 1.03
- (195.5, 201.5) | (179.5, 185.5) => 0.99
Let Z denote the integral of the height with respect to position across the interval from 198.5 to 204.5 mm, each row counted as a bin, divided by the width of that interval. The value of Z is 26.5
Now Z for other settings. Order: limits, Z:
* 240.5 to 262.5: 25.8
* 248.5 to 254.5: 25.6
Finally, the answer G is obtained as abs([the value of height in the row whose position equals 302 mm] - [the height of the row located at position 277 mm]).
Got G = 6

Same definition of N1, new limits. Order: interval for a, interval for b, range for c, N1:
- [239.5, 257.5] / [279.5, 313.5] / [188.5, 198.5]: 4.64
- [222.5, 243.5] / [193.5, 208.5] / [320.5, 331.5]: 4.47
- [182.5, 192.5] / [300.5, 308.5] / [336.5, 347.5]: 4.33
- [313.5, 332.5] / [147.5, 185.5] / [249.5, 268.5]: 4.39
